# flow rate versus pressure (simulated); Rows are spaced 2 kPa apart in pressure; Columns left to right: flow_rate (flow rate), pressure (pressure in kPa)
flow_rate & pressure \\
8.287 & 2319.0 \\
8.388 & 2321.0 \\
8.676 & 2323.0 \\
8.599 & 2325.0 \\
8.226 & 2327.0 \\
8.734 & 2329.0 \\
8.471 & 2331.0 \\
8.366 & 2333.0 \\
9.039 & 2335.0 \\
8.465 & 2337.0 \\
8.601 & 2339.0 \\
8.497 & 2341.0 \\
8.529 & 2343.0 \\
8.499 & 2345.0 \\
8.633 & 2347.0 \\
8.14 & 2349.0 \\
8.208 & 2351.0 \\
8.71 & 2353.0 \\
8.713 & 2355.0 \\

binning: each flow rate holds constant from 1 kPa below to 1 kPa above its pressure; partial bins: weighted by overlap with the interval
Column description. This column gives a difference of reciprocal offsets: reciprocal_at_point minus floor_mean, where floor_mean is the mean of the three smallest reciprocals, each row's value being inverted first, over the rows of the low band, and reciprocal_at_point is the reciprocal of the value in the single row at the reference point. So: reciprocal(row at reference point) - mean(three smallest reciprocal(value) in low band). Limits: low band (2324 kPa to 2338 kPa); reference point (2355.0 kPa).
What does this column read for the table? 0.0010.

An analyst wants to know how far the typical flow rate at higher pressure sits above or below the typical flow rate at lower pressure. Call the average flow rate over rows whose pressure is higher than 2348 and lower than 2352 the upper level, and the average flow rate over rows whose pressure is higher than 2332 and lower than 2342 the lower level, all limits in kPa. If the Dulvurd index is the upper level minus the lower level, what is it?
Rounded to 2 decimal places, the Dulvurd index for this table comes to -0.42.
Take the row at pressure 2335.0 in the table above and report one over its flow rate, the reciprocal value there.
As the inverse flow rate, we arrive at 0.111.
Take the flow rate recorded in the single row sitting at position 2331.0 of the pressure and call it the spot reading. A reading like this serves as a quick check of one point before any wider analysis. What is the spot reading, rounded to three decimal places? 8.471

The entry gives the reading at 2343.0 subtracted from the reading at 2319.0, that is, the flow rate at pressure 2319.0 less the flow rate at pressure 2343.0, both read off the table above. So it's -0.2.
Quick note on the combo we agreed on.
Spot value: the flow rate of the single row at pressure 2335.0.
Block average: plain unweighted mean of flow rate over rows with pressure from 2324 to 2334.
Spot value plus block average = 17.5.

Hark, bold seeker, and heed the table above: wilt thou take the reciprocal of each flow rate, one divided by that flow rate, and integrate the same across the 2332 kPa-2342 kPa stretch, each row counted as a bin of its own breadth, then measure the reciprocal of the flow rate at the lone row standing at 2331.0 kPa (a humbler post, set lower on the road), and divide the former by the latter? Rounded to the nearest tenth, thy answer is 9.9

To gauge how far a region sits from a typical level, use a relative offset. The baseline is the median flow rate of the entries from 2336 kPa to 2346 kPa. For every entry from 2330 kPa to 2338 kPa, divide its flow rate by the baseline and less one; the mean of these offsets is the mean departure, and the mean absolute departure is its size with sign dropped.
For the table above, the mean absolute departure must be 0.010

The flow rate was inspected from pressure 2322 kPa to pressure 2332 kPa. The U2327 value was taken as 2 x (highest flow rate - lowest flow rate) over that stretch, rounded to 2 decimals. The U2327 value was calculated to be 1.02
